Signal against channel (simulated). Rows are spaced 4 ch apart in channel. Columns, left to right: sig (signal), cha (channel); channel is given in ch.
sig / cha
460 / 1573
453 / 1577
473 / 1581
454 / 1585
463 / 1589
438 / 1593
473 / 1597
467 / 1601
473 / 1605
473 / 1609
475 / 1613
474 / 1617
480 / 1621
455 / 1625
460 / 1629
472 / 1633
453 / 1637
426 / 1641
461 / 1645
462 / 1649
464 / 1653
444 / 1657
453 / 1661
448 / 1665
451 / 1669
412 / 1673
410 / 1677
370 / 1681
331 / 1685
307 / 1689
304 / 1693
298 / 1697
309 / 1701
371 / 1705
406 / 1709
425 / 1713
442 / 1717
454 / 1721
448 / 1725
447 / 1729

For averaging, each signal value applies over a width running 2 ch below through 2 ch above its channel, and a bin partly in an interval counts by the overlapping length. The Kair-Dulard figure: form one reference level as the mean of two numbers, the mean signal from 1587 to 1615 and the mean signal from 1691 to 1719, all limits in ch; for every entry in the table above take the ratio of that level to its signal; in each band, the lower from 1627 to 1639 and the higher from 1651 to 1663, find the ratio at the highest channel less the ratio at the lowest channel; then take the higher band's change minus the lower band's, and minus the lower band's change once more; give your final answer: -0.006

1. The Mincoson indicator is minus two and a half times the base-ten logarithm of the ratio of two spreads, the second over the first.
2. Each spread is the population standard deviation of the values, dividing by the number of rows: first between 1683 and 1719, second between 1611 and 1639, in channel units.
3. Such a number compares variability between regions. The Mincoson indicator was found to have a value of 1.8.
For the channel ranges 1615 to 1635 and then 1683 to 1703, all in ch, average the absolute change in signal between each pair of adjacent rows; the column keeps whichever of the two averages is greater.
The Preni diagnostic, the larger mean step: 12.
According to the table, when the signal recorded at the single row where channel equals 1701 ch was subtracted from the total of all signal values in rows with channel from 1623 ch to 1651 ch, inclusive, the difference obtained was 2880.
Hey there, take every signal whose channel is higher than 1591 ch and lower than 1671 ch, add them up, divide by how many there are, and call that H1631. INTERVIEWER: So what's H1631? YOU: 460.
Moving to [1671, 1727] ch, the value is 378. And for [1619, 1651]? 459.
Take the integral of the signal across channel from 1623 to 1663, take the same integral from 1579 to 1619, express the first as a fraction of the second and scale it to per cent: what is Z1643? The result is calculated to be 97.6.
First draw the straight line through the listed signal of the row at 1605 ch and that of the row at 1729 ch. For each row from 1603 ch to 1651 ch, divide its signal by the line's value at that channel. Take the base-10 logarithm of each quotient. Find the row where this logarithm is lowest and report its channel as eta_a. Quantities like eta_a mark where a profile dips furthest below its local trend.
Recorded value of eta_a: 1641 ch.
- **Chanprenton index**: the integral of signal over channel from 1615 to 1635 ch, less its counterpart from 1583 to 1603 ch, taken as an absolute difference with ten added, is 194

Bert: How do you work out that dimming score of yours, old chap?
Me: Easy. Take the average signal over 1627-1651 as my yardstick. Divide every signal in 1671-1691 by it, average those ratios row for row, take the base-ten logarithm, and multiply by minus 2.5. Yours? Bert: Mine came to 0.24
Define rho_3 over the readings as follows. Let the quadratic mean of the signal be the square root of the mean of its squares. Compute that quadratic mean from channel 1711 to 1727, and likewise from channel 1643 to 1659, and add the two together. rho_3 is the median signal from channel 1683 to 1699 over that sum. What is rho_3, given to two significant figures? 0.34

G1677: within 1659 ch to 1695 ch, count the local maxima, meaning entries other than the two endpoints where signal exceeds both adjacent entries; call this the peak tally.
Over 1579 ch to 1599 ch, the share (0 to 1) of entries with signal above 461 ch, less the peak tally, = -0.4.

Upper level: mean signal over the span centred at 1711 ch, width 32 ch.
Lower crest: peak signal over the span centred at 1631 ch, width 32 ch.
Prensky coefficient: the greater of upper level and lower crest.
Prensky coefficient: 480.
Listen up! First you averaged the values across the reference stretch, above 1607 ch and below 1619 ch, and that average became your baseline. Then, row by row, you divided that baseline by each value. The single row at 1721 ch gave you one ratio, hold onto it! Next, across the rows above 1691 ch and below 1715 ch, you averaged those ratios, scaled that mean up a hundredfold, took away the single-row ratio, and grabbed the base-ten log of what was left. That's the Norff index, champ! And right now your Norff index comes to 2.13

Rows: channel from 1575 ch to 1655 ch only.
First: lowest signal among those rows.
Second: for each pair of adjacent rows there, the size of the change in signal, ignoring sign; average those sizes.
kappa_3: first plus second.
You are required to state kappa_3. 439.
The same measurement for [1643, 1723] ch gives 316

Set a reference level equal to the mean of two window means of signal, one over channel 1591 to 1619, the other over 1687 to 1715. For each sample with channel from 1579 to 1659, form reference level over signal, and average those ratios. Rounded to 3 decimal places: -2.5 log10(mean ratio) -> 0.138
